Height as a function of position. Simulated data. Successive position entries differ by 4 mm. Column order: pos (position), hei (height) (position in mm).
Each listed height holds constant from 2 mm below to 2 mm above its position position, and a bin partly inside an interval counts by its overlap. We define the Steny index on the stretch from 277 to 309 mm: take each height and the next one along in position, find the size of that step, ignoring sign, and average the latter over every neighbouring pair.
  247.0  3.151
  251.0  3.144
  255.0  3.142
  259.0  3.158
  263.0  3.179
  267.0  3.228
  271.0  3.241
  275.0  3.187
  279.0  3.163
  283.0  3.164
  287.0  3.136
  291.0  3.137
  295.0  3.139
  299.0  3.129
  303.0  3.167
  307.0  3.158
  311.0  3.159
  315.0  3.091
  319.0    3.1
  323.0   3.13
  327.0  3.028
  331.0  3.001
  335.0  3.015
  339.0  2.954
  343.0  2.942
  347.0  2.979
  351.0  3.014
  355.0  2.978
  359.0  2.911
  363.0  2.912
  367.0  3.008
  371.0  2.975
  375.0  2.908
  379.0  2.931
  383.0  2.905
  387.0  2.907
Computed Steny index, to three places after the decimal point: 0.013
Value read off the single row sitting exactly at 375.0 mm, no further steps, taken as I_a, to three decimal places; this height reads 2.908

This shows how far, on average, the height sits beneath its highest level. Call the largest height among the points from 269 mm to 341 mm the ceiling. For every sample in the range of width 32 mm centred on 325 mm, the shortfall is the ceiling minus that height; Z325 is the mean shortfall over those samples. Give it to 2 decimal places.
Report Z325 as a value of 0.18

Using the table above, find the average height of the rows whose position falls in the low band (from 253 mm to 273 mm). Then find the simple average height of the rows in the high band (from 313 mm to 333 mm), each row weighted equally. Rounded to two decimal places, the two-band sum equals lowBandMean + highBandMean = 6.26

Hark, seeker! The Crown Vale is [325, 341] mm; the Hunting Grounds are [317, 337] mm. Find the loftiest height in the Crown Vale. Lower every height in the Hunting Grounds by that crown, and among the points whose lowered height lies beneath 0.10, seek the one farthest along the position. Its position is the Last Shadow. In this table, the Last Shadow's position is 335.0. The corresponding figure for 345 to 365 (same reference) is 363.0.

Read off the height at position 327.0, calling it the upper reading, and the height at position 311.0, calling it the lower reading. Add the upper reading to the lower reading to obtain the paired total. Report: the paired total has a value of 6.19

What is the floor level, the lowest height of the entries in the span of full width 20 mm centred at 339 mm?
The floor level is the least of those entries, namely 2.942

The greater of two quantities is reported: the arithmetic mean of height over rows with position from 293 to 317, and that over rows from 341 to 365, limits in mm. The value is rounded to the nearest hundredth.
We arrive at 3.14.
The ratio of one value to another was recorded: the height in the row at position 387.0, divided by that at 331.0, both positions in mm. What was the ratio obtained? 0.97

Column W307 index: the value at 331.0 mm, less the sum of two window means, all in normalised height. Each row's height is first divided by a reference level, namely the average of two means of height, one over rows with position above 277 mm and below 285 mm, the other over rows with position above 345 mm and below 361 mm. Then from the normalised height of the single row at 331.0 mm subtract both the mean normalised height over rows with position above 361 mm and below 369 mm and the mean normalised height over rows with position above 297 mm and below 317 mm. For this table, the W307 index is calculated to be -1.01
